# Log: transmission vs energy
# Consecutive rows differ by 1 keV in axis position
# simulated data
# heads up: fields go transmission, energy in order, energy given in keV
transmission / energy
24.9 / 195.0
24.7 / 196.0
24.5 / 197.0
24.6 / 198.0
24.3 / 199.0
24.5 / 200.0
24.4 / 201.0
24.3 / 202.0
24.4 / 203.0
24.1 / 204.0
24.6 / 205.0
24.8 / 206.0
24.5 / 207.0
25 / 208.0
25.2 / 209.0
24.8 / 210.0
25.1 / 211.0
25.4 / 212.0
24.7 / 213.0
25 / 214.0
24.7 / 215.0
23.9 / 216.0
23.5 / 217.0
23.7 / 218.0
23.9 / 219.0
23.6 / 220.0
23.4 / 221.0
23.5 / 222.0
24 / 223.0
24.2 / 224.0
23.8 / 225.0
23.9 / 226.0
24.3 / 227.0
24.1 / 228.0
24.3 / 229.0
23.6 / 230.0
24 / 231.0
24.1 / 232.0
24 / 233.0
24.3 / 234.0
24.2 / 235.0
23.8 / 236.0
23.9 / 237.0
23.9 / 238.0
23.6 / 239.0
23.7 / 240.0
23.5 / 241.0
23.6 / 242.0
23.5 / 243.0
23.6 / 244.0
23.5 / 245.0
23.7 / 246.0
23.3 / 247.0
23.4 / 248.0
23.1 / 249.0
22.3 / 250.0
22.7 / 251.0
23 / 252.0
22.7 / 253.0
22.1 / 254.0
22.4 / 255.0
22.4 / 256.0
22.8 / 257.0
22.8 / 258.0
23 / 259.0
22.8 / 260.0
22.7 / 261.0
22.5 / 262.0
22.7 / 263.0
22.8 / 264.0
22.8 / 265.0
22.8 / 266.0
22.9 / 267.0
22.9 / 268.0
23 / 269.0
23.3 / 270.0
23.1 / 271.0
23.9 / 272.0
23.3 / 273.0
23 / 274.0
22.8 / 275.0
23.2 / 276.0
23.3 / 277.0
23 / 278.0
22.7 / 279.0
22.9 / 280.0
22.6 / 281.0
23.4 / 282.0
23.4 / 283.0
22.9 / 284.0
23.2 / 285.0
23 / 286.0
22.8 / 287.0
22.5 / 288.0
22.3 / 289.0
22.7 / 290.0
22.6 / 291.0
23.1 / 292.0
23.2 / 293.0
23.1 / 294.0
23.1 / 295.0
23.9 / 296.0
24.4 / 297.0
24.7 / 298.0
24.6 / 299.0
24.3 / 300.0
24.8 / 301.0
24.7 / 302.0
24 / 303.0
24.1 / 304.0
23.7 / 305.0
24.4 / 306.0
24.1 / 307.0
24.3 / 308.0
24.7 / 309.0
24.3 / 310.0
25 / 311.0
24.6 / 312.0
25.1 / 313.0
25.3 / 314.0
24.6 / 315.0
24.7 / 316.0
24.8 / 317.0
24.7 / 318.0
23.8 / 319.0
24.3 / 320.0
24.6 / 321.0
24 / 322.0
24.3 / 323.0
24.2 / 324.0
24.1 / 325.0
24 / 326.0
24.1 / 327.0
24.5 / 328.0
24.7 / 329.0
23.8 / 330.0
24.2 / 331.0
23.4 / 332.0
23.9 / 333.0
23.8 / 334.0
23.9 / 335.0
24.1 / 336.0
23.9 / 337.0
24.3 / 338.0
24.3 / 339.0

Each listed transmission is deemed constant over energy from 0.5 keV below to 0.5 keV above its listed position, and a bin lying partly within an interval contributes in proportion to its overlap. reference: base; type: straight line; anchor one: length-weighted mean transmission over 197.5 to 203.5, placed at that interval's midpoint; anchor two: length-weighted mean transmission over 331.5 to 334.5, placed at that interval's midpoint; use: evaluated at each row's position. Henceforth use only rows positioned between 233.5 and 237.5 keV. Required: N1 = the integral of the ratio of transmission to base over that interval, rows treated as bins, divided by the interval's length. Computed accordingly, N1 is 0.99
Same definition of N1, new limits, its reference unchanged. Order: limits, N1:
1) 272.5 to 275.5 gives 0.96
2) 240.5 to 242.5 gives 0.97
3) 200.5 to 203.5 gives 1.00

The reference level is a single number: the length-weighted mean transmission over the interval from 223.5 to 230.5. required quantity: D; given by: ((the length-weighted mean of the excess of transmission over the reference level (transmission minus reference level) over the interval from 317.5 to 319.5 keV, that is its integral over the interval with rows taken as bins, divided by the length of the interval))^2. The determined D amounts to 0.05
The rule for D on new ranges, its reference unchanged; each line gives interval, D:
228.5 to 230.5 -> 0.01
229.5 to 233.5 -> 0.01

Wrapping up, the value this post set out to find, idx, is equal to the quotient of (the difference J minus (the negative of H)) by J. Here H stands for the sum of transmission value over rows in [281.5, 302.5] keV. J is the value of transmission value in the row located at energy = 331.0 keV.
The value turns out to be 21.4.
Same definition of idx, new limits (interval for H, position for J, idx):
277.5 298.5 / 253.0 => 22.4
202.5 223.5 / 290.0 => 23.5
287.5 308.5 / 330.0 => 21.9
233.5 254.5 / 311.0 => 20.7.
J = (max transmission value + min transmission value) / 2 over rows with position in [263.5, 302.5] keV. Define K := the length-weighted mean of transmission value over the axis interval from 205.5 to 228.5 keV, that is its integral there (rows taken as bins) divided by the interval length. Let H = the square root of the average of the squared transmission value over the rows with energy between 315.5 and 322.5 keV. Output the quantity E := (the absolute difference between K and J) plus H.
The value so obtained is 25.2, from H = 24.4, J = 23.55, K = 24.3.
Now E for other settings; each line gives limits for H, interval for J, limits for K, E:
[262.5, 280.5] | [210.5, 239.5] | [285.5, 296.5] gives 24.5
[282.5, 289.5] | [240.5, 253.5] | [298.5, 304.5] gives 24.3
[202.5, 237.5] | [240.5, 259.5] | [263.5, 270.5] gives 24.3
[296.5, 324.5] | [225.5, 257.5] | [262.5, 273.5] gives 24.6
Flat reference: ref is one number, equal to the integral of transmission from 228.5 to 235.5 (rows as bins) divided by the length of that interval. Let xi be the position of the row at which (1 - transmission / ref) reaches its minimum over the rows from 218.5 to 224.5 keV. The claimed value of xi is 224.0 keV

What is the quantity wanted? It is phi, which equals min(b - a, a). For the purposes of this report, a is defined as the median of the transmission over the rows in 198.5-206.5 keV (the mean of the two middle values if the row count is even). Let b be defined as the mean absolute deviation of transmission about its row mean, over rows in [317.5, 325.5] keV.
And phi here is -24.2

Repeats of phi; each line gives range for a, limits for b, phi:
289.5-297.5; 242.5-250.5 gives -22.8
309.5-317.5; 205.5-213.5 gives -24.5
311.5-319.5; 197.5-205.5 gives -24.6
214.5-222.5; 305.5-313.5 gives -23.4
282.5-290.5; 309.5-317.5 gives -22.6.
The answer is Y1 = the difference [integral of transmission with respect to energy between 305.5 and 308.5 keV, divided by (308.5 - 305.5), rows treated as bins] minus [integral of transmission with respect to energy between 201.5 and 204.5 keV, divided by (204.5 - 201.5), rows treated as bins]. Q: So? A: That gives 0.00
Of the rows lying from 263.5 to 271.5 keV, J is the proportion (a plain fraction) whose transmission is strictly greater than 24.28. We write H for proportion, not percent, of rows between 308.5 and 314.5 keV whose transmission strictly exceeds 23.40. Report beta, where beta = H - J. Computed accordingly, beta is 1.00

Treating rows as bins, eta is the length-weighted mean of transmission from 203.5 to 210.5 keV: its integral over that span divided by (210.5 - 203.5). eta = 24.7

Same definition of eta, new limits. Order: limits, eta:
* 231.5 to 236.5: 24.1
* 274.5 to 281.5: 22.9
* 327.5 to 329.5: 24.6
